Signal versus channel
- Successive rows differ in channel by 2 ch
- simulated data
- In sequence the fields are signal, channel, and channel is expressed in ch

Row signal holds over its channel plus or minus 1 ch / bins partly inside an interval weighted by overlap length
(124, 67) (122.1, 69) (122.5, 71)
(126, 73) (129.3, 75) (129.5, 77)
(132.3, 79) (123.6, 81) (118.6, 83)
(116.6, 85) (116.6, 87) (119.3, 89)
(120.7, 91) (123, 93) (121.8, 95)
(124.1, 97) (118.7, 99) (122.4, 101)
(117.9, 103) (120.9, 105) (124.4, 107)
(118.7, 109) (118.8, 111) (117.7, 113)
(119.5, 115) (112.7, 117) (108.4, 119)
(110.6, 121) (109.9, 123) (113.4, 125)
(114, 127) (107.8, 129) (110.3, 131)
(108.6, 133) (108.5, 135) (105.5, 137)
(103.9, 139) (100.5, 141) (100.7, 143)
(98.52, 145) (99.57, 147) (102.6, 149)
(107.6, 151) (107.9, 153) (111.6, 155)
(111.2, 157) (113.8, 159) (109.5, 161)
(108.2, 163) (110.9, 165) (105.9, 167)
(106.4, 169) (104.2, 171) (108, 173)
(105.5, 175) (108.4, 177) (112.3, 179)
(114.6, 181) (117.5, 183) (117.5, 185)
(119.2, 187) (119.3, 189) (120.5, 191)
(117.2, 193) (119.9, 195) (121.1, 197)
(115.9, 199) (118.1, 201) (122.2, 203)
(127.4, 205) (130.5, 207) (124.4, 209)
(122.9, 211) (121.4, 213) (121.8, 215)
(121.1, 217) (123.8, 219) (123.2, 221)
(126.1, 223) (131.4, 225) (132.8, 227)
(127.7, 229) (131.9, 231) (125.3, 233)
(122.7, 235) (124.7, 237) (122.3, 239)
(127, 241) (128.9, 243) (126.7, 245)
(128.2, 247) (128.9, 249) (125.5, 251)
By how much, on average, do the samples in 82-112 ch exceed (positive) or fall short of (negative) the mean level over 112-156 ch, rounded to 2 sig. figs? 12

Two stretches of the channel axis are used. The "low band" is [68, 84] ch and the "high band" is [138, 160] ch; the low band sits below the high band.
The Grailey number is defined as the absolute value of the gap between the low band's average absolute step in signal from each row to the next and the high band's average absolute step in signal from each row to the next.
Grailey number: 1.2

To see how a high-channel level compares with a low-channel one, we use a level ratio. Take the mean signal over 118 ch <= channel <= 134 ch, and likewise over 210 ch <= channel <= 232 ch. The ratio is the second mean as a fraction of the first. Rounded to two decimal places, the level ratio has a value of 1.14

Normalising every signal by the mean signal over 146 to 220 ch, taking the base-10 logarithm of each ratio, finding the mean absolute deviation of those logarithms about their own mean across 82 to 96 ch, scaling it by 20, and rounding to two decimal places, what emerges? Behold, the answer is 0.14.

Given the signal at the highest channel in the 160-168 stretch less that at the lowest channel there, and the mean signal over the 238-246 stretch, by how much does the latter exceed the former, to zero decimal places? 130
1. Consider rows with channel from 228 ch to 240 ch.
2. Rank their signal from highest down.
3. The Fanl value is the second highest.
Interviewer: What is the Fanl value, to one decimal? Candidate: 127.7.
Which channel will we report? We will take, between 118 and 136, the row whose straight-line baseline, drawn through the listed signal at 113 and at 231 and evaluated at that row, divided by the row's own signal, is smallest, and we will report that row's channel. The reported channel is 127 ch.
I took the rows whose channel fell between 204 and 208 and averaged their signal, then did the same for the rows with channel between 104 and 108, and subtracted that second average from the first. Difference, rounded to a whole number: 6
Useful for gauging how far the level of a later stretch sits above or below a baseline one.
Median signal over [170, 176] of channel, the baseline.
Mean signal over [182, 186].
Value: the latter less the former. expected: 12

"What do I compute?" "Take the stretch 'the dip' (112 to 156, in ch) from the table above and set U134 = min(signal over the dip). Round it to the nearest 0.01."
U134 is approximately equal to 98.52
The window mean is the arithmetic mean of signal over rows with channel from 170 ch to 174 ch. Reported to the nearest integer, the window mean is 106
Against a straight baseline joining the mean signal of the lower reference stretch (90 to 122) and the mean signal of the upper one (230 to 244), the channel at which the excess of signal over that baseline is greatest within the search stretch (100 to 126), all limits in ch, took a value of 107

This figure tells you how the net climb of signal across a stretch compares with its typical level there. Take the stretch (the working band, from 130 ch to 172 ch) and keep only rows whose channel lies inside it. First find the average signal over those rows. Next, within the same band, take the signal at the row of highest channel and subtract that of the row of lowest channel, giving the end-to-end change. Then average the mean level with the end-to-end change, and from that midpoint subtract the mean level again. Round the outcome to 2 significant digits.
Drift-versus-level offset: -56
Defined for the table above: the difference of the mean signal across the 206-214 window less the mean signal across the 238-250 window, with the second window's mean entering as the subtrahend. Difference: -2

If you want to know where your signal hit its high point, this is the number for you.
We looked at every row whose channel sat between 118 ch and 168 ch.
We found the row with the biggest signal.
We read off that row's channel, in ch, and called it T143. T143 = 127 ch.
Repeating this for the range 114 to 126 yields 115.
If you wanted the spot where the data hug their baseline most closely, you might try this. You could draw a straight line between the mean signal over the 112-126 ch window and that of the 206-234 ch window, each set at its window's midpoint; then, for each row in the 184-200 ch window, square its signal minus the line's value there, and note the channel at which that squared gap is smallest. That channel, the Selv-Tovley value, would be 191 ch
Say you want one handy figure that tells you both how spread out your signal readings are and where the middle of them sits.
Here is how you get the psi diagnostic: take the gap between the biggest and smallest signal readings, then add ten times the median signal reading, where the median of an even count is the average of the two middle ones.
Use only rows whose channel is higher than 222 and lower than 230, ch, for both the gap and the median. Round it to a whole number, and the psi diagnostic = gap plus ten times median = 1302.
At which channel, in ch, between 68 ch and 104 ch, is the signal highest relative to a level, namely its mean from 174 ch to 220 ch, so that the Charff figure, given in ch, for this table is 79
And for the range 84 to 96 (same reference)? 93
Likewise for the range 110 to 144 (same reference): 115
